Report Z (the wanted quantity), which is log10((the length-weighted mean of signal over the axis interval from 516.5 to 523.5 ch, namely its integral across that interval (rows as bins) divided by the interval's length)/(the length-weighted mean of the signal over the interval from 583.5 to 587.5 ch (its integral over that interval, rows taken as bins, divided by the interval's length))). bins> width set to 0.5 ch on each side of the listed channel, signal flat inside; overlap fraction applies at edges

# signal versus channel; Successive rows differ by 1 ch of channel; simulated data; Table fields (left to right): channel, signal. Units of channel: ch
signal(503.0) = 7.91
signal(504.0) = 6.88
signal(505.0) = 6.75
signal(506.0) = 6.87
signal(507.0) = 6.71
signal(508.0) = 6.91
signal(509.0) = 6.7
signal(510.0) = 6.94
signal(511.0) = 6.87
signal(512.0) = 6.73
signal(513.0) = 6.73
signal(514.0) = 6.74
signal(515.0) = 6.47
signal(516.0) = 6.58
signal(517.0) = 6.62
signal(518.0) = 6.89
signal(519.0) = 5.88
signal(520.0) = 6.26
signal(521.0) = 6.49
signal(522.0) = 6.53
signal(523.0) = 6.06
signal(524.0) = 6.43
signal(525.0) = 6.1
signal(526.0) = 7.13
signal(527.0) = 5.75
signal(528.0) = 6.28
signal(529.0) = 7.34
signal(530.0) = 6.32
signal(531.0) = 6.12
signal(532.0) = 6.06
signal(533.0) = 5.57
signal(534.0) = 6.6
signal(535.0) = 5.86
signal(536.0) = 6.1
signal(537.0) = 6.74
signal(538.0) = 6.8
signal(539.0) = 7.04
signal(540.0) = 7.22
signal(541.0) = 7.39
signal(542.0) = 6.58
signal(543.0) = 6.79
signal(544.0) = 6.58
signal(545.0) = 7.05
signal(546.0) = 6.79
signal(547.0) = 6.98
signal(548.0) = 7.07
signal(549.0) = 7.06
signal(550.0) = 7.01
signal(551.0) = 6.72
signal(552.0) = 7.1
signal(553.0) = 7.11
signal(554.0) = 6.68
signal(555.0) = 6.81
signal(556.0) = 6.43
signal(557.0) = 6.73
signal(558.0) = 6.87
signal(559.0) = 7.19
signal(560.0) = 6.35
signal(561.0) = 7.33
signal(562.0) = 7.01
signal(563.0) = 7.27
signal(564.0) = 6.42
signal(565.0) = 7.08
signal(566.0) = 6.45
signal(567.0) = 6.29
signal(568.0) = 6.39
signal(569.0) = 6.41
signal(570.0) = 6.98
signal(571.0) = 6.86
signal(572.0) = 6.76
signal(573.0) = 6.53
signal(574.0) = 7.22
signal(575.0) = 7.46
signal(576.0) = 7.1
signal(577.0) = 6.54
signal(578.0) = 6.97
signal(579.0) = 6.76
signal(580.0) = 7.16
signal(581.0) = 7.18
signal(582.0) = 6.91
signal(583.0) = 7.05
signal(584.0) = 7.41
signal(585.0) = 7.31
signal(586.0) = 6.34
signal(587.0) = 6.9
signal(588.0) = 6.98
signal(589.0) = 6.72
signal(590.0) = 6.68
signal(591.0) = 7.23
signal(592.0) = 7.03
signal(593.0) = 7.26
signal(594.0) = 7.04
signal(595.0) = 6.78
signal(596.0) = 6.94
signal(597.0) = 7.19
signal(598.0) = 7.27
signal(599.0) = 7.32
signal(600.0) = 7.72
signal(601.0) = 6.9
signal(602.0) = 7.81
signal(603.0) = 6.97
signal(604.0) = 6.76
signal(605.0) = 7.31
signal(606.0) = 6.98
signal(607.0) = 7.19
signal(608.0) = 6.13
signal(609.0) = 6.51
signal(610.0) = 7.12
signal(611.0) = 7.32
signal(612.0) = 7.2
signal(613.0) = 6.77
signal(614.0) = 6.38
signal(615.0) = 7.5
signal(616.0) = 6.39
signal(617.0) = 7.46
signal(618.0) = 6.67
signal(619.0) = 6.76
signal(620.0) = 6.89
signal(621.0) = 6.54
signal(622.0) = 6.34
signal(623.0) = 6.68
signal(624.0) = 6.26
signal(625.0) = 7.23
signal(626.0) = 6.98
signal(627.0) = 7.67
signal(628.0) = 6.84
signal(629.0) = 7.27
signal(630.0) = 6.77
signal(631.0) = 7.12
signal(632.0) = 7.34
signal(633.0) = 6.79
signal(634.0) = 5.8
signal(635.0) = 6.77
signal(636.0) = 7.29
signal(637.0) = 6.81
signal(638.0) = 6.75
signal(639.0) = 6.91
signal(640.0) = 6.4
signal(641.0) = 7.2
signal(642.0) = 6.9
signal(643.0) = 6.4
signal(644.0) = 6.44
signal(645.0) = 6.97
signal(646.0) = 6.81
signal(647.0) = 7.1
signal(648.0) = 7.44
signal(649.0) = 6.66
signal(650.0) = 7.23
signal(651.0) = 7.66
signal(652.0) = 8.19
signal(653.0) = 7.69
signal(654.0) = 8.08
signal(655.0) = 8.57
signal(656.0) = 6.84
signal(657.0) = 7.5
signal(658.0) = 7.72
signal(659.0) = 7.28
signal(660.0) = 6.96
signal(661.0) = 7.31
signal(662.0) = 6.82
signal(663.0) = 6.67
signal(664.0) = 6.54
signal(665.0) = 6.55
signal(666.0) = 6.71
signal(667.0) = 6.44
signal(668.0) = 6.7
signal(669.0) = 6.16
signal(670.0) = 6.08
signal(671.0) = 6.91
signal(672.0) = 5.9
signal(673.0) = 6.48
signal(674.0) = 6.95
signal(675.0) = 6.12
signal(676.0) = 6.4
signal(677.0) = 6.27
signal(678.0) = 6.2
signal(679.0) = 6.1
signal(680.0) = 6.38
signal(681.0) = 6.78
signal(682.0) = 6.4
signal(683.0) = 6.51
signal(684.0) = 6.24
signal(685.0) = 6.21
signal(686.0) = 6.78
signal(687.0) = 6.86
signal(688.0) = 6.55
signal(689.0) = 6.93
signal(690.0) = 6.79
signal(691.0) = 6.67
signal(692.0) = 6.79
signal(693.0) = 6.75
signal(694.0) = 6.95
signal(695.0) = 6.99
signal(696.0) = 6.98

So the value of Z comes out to -0.04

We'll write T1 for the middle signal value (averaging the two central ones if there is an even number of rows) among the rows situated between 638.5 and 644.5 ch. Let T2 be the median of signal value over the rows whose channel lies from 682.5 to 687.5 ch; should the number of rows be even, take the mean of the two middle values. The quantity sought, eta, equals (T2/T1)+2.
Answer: 2.98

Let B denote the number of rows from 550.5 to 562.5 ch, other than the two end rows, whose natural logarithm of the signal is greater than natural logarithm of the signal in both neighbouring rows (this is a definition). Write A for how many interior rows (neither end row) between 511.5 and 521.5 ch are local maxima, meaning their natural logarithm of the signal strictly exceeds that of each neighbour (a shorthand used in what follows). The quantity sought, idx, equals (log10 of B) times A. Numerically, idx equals 1.2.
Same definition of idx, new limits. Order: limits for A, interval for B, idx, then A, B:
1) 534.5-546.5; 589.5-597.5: 0.9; 3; 2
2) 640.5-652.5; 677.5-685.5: 0.6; 2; 2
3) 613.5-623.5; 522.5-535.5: 1.8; 3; 4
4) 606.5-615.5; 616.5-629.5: 0.6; 1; 4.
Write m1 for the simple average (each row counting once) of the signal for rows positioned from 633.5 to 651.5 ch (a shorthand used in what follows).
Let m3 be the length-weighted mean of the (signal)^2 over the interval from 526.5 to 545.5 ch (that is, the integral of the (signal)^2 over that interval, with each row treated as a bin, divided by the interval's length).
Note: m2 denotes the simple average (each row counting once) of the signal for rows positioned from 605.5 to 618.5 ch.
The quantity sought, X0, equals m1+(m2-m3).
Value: -29.2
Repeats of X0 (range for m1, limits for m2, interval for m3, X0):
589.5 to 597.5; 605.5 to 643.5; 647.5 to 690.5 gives -33.1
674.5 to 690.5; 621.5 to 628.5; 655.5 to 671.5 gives -33.4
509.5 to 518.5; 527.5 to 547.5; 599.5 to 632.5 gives -35.3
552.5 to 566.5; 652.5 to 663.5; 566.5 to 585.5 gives -33.6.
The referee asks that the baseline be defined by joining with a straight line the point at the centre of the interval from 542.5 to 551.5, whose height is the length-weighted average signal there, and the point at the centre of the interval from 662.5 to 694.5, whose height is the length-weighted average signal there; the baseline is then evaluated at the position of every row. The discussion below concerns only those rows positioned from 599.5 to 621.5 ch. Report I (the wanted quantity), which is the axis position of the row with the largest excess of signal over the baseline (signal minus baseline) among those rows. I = 602.0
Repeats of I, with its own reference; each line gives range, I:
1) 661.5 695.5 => 695.0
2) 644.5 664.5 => 655.0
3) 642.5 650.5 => 648.0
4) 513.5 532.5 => 529.0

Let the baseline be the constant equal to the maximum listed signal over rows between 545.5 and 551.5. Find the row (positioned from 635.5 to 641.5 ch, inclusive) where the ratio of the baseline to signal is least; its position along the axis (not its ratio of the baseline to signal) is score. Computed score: 636.0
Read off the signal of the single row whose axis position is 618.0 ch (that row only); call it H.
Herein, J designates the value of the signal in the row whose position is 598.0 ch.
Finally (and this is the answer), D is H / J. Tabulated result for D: 0.92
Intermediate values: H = 6.67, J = 7.27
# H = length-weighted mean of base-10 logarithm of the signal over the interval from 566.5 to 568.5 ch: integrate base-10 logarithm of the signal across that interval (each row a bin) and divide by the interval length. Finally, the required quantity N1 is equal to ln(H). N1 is -0.221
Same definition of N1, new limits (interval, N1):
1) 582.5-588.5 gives -0.169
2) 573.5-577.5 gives -0.163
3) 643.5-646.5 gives -0.188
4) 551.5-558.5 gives -0.182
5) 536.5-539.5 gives -0.179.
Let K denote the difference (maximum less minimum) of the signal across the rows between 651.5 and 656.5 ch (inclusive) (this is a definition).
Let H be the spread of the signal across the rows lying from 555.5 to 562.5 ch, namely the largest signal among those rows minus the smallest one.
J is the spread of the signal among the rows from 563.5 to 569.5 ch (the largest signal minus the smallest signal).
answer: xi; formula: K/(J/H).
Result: 2.1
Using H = 1.0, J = 0.8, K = 1.7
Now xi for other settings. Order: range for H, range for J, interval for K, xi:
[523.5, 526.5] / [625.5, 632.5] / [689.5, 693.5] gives 0.1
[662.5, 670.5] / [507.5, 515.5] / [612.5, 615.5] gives 1.5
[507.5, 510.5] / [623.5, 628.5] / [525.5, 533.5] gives 0.3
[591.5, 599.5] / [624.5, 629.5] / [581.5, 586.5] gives 0.7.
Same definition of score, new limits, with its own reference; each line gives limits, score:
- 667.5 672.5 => 671.0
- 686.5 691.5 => 689.0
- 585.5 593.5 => 593.0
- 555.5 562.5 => 561.0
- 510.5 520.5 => 518.0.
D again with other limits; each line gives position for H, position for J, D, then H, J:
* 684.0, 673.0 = 0.96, 6.24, 6.48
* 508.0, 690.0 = 1.02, 6.91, 6.79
